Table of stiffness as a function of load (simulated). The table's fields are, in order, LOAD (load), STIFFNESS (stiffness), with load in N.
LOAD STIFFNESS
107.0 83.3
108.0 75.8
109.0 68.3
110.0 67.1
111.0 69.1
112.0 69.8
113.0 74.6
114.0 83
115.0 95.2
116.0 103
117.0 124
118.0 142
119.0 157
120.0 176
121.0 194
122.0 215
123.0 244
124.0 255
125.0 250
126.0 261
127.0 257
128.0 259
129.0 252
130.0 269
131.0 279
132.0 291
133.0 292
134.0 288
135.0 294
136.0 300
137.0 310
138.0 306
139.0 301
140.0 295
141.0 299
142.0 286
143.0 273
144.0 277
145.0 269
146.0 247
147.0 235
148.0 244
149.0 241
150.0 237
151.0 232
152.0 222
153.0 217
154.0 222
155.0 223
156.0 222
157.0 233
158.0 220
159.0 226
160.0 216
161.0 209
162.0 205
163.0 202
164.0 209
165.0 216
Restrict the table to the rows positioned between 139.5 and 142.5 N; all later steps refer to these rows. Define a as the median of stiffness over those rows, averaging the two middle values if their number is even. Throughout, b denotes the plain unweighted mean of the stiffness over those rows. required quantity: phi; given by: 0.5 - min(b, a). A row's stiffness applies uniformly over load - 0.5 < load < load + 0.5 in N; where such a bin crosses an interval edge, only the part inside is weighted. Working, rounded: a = 295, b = 293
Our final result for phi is -293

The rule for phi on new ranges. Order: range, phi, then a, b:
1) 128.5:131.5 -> -266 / 269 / 267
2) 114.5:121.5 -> -141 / 142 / 142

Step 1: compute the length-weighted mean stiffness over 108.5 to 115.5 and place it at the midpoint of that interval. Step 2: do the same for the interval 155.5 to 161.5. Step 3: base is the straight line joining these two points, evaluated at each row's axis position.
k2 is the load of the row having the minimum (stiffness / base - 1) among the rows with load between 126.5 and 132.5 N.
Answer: 129.0 N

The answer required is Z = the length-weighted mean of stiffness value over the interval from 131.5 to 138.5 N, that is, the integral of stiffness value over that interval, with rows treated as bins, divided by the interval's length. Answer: 297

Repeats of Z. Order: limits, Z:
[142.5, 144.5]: 275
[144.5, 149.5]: 247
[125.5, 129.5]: 257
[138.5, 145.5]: 286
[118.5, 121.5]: 176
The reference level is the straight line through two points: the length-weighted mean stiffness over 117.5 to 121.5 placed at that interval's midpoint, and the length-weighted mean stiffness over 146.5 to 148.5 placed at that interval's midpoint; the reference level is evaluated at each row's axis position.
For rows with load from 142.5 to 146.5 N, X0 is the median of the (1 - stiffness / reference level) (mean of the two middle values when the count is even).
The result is -0.2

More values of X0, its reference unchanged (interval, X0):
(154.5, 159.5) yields 0.2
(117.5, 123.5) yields -0.1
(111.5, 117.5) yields 0.4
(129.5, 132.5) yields -0.4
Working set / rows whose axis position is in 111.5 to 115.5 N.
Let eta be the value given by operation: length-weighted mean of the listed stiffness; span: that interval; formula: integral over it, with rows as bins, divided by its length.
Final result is 81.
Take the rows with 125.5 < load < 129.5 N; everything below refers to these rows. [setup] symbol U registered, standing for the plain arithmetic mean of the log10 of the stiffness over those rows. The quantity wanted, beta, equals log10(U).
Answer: 0.382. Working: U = 2.41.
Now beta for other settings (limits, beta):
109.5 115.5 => 0.274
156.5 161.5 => 0.370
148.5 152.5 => 0.374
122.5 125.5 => 0.380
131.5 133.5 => 0.392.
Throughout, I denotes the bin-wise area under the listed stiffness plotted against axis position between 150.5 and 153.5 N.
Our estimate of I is 671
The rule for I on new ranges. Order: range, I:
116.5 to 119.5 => 423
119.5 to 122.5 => 585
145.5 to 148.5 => 726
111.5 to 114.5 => 227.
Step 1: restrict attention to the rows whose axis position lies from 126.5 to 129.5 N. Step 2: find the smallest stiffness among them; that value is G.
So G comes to 252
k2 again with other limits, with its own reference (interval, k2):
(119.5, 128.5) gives 120.0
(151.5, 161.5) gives 161.0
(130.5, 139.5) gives 139.0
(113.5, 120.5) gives 114.0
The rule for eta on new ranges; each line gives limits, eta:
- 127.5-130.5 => 260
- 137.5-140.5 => 301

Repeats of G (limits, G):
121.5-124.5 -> 215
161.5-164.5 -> 202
